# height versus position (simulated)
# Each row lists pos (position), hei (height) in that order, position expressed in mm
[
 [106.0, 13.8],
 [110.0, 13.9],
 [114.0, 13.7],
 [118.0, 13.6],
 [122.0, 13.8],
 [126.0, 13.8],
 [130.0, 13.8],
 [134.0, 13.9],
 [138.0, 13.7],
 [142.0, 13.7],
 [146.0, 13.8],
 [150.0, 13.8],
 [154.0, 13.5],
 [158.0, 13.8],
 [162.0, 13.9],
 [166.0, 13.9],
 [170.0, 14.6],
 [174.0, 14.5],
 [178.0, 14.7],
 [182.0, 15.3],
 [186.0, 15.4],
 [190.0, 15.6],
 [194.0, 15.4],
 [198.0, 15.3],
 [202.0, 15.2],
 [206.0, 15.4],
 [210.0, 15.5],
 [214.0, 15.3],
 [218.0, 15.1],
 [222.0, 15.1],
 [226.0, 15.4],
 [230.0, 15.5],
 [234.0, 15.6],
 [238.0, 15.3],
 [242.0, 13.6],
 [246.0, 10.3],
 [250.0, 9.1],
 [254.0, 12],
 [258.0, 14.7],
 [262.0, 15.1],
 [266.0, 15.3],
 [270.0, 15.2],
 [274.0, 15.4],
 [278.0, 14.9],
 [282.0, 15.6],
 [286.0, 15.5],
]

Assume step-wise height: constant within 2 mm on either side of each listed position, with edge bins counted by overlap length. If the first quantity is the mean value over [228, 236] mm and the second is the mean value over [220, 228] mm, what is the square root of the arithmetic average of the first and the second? 3.92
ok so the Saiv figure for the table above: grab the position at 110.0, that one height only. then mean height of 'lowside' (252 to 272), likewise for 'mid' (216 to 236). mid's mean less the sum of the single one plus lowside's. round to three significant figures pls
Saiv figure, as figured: -13.0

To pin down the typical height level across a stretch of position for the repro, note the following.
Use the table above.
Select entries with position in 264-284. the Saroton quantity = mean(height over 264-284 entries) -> 15.3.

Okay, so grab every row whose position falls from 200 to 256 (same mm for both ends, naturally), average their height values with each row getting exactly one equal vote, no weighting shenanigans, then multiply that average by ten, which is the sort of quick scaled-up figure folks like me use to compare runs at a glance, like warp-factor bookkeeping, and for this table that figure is 142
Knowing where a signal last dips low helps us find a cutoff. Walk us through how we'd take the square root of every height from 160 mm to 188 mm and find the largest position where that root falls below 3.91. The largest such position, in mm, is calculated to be 178.0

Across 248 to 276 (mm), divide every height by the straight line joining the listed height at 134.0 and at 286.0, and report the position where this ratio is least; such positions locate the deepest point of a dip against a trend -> 250.0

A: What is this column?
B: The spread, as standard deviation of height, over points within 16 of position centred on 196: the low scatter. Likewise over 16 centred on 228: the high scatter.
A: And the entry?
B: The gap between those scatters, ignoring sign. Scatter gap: 0.0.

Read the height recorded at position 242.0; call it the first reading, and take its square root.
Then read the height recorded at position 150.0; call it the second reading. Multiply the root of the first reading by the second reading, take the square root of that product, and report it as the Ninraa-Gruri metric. 7.13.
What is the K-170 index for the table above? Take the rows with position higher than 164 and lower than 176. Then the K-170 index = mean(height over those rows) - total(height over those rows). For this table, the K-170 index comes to -29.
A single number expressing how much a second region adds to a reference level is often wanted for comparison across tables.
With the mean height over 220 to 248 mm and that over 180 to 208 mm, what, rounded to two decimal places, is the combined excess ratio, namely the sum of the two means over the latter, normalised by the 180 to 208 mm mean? 1.94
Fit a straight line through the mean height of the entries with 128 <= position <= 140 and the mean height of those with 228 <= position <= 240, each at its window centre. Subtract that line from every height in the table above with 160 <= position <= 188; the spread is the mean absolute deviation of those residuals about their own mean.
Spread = 0.35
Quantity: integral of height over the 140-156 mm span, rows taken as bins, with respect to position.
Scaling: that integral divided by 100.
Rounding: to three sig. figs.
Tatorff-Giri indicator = 2.19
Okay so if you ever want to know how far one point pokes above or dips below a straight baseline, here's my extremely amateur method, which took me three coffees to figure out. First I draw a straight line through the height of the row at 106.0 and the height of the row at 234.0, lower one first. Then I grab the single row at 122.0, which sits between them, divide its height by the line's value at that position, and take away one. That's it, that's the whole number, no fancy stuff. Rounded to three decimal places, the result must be -0.016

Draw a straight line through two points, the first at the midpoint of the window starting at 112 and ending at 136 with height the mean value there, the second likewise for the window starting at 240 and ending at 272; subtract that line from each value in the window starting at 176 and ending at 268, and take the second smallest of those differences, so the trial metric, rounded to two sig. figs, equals -2.9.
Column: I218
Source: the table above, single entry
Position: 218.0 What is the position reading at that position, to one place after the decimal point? 15.1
